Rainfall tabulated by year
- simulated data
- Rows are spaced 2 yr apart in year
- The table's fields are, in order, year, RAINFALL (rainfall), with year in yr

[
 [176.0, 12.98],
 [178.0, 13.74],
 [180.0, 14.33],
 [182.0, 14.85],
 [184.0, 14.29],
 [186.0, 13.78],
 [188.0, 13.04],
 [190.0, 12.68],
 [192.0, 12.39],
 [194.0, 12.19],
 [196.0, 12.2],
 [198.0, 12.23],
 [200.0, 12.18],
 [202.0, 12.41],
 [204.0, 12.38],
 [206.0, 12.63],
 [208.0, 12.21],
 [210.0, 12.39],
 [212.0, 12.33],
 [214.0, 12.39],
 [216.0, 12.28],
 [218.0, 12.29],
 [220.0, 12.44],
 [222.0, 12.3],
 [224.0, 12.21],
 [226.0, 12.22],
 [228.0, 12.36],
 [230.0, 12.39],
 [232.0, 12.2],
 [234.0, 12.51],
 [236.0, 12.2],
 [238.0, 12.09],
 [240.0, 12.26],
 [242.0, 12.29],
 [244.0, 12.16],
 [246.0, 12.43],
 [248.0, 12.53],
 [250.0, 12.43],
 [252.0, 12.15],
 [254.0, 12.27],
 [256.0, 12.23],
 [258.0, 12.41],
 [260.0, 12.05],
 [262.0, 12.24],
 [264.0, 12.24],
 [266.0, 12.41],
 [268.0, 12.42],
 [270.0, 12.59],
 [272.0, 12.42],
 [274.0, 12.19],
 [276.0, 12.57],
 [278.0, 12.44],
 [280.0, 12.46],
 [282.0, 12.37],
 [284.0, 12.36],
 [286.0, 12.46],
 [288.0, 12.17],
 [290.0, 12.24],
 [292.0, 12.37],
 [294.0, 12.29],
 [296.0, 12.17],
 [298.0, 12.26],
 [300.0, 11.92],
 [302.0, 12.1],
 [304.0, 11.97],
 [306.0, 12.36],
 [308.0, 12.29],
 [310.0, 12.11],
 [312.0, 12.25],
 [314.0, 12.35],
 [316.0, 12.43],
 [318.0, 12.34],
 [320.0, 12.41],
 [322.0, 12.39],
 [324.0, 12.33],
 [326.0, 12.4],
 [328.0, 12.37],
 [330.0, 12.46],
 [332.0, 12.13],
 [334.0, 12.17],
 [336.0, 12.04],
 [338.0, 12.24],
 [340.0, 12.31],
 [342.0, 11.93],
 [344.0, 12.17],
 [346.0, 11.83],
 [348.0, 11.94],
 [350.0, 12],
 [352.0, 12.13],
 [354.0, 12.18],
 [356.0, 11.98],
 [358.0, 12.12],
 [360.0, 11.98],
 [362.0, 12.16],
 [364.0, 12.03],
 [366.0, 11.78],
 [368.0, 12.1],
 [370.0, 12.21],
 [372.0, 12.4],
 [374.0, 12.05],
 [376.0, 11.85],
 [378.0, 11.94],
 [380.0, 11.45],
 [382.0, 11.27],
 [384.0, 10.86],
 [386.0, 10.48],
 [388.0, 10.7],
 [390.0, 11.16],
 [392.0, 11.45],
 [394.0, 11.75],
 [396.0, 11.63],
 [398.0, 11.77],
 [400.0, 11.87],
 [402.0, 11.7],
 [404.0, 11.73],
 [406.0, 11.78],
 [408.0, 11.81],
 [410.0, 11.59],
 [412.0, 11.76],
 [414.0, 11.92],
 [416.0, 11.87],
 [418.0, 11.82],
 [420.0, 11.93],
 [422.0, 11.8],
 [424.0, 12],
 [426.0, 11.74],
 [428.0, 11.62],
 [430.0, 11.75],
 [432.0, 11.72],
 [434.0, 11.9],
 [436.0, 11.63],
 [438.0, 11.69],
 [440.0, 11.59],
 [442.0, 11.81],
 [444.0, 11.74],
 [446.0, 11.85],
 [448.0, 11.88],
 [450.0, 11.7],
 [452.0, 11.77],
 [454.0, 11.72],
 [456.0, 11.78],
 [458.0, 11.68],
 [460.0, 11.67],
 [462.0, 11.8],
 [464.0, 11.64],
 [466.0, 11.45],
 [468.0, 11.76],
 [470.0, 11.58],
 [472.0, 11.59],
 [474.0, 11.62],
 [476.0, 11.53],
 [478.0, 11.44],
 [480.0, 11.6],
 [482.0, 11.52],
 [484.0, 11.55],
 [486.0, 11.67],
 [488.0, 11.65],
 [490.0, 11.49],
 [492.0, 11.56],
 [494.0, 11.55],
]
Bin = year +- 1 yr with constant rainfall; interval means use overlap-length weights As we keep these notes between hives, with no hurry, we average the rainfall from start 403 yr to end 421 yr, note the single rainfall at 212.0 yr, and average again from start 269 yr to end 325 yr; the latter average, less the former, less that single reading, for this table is -11.8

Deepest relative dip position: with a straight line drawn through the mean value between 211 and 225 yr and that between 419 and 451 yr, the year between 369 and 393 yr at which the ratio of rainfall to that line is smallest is 386.0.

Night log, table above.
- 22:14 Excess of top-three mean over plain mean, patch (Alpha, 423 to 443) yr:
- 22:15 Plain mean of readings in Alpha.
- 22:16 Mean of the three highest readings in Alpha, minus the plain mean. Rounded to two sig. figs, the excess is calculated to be 0.16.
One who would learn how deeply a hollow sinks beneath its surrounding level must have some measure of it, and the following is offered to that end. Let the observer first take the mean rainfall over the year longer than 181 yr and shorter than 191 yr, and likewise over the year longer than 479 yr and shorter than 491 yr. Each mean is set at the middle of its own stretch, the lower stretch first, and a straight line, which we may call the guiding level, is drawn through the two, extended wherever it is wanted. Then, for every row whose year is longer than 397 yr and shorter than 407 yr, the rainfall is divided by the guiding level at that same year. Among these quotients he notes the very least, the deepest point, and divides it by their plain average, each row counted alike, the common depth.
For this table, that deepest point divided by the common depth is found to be 0.994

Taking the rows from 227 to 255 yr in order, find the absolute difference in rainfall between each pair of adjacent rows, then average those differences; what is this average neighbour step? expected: 0.165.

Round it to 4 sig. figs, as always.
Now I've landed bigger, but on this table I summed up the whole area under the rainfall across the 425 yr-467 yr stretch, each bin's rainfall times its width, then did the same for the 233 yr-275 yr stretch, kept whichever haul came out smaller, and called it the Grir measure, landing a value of 492.3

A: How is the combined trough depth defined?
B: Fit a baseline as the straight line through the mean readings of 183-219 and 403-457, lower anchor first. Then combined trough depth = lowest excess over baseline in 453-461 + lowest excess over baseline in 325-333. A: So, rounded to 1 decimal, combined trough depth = 0.0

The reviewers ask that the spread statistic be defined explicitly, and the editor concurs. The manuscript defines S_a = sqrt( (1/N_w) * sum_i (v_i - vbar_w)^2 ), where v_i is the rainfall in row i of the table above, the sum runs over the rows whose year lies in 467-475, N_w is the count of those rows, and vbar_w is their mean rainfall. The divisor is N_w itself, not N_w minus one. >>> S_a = 0.072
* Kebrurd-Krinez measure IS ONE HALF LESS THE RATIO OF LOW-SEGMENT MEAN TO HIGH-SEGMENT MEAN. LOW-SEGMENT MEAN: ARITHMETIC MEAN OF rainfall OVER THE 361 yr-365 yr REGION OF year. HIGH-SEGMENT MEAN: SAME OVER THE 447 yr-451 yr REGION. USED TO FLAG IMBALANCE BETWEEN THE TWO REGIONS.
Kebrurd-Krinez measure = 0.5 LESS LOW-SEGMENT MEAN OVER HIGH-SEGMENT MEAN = -0.53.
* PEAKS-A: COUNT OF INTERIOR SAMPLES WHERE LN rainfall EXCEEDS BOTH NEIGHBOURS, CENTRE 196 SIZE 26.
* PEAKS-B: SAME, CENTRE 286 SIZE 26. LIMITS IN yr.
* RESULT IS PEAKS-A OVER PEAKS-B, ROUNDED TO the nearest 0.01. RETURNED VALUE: 0.75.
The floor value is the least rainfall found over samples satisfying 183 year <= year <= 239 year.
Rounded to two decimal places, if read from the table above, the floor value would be 12.09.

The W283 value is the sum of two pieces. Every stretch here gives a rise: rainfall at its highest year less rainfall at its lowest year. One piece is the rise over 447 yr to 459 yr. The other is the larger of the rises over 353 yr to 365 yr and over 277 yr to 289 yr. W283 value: -0.35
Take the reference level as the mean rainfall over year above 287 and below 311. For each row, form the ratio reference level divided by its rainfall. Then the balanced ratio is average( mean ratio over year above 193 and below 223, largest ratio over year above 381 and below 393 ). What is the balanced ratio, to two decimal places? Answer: 1.08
